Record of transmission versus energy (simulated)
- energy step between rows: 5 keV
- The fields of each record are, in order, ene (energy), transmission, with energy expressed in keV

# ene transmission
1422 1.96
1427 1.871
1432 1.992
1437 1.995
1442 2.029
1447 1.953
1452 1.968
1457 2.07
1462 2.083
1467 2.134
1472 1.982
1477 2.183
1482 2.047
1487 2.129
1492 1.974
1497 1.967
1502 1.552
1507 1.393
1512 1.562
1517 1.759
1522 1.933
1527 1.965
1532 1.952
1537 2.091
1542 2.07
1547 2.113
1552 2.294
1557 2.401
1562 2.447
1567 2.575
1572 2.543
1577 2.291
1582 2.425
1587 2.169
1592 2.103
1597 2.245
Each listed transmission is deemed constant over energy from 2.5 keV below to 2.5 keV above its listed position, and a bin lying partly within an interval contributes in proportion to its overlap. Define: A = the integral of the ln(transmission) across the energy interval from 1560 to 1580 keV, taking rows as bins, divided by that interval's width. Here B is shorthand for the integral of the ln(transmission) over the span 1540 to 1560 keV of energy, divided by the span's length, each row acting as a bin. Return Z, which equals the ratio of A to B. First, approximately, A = 0.90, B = 0.80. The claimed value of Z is 1.13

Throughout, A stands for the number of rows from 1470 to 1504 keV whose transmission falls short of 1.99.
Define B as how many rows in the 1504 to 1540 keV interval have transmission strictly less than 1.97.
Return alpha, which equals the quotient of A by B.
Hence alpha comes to 0.7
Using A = 4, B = 6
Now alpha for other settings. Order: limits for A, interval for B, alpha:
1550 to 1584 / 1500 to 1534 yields 0.0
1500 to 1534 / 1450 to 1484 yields 7.0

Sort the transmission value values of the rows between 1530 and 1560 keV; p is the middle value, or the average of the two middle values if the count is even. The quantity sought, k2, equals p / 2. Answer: 1.05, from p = 2.10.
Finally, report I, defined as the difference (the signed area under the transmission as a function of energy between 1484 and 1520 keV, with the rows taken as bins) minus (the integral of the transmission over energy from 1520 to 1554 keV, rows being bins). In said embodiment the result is -6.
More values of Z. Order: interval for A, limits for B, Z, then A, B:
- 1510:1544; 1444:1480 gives 0.89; 0.64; 0.72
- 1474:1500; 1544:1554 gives 0.91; 0.72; 0.78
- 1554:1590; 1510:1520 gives 1.69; 0.87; 0.52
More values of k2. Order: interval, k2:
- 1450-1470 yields 1.04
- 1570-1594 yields 1.15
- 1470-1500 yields 1.01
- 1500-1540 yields 0.92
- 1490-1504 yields 0.98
